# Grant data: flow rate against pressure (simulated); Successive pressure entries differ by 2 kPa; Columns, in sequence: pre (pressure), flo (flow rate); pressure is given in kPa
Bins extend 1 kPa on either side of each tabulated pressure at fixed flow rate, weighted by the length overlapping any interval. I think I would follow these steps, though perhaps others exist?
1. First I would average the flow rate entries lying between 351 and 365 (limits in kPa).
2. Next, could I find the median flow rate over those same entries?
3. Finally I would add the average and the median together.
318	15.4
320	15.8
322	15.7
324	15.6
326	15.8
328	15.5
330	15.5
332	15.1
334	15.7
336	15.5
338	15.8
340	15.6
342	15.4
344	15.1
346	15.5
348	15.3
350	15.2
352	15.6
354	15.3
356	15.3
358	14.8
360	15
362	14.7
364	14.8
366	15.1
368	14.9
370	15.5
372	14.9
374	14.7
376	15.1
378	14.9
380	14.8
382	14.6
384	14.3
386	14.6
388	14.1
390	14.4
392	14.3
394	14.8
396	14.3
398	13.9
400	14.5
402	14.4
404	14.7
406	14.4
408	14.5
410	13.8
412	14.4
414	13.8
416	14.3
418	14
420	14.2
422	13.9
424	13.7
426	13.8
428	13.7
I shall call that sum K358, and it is 30.1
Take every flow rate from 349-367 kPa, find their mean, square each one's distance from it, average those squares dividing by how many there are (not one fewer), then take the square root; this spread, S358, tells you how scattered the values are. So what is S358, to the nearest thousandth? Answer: 0.277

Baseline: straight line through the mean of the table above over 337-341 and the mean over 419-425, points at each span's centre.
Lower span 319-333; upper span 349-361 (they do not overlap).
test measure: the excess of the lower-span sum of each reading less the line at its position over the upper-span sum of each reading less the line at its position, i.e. -1.9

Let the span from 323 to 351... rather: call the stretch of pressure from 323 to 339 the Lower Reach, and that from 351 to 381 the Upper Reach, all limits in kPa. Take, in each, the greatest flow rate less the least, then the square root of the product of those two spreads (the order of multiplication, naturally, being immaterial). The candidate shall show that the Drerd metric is 0.79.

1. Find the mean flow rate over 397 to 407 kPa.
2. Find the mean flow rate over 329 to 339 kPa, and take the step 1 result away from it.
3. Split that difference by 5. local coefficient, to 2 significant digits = 0.23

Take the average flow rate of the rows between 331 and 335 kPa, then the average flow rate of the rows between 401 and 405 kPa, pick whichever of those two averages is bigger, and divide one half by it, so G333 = 0.0325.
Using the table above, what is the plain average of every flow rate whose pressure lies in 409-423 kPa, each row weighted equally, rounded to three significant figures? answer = 14.1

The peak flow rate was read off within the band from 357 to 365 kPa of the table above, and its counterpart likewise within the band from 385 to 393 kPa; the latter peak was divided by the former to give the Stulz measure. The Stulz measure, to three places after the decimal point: 0.973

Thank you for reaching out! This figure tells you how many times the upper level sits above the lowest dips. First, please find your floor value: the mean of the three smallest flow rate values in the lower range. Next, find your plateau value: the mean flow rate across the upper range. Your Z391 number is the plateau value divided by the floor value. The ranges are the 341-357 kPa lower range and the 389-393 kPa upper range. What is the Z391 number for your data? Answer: 0.94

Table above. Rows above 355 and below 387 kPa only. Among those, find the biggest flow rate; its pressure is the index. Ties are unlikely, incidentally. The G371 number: 370 kPa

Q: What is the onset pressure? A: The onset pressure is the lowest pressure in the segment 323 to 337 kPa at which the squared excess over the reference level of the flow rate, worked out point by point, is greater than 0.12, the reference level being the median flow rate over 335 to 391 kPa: 324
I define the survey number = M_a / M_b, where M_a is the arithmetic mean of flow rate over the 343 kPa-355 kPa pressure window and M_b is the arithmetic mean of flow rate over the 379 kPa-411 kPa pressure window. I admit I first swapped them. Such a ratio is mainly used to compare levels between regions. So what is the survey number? 1.06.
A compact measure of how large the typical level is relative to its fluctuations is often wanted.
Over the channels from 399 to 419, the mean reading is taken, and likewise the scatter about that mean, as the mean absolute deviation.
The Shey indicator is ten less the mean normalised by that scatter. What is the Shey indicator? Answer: -48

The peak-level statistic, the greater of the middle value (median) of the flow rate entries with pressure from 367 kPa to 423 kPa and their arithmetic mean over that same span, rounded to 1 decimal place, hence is 14.5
